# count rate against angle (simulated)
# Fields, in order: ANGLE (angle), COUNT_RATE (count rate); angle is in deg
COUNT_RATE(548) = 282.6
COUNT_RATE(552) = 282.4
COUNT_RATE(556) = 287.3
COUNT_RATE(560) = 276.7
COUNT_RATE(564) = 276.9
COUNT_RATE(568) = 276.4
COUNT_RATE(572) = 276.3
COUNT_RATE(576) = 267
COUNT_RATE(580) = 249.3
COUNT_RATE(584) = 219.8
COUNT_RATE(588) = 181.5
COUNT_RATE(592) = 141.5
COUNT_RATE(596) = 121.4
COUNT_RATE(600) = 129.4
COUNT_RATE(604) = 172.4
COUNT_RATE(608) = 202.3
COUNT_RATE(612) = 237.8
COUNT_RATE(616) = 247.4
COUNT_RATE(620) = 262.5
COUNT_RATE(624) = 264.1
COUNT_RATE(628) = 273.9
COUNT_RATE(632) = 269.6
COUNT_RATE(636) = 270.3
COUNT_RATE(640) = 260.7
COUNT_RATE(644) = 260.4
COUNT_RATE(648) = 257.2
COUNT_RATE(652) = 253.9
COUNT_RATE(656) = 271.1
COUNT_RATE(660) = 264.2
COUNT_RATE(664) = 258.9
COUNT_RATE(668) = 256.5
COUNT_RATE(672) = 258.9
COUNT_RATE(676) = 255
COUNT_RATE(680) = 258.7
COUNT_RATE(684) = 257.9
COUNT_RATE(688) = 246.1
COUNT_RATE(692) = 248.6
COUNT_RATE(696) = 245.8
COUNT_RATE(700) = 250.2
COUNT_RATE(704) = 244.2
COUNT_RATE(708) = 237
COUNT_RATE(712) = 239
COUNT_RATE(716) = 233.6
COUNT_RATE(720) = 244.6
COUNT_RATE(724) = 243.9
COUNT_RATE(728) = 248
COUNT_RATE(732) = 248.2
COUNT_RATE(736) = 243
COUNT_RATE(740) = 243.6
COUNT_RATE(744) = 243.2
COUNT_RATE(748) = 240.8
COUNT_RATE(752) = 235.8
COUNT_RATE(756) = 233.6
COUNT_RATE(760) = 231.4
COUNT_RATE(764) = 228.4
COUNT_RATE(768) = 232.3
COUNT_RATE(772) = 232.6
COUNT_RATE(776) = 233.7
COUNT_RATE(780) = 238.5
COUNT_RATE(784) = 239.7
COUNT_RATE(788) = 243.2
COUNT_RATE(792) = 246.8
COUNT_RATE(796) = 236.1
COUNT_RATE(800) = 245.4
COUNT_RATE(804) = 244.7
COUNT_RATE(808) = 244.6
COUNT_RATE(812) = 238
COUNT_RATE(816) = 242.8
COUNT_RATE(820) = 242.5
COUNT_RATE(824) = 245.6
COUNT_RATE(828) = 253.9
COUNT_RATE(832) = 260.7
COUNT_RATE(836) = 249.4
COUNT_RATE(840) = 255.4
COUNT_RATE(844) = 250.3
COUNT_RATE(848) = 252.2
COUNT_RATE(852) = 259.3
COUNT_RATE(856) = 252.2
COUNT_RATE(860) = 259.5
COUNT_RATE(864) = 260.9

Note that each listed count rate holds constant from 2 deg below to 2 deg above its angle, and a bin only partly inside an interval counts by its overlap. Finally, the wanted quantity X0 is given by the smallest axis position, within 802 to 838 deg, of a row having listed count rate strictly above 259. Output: 832 deg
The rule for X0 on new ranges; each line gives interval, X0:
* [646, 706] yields 656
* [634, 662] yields 636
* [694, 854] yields 832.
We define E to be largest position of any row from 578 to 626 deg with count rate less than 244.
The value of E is 612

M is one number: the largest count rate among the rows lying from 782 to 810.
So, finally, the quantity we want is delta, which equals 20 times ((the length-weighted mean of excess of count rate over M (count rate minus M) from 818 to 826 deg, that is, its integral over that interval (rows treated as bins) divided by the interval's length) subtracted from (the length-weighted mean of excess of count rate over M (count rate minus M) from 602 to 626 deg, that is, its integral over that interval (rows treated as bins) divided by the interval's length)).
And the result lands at -259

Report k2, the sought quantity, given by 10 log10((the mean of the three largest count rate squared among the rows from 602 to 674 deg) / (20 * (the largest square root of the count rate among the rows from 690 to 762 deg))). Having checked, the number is 23.7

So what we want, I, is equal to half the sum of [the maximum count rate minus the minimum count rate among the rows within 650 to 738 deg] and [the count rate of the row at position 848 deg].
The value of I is 145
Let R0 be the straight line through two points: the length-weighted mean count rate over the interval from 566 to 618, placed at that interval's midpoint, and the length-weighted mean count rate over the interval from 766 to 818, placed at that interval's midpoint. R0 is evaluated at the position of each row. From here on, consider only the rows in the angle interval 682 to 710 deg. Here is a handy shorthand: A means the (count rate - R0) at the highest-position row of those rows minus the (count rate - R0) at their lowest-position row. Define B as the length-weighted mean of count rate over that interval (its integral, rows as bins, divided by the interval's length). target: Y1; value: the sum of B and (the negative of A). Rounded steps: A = -25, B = 247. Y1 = 272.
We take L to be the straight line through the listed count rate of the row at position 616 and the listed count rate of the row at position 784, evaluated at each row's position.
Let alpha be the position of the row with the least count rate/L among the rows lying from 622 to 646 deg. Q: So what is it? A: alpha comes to 644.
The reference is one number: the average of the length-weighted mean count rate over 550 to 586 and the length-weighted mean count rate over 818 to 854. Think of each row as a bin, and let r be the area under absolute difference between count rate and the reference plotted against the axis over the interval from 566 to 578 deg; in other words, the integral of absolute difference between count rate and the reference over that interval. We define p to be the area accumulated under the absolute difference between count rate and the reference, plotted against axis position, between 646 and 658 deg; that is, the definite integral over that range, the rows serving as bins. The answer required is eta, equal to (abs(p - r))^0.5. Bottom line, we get 9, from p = 80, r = 158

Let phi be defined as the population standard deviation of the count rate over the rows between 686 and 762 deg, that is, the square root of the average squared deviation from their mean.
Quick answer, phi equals 5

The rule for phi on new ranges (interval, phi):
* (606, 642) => 21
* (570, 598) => 57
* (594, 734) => 34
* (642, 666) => 6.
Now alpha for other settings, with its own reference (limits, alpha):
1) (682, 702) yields 688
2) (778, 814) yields 796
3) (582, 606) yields 596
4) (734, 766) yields 764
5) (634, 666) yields 652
